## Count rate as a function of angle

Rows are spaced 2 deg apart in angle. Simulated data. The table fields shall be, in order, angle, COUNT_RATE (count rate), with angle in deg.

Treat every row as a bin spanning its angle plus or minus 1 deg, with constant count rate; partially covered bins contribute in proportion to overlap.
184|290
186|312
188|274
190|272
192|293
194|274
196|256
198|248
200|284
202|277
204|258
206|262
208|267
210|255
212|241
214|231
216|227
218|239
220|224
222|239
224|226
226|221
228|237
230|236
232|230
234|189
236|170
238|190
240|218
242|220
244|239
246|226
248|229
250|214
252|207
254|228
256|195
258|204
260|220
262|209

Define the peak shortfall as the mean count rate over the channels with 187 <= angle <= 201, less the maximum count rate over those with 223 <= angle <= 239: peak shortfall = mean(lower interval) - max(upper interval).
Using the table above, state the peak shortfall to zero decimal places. 35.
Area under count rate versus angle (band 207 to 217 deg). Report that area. 2442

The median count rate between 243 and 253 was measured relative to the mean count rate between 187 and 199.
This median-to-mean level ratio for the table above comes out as 0.84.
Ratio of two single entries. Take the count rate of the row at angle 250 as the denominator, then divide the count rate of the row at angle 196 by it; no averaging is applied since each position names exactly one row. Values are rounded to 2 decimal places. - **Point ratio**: 1.20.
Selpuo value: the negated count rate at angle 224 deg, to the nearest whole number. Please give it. -226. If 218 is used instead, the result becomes -239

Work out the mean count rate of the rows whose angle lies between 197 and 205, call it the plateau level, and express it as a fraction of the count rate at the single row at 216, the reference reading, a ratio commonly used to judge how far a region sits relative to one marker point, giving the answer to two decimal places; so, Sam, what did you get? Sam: 1.18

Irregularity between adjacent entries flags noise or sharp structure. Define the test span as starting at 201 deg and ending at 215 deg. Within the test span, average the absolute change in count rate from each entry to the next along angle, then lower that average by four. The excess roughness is 6.7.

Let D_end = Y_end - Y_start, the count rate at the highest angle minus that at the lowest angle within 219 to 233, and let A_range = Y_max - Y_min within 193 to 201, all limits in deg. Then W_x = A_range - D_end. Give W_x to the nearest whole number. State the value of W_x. 30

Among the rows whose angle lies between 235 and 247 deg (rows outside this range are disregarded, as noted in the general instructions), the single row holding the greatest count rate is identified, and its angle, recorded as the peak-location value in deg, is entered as 244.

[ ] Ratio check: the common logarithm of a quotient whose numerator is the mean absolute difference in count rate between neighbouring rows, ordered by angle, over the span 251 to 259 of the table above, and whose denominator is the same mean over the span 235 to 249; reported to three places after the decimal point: 0.171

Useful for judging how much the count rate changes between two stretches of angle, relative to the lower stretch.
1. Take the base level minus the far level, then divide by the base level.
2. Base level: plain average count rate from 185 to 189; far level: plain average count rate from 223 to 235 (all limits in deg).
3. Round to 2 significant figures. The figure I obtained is 0.24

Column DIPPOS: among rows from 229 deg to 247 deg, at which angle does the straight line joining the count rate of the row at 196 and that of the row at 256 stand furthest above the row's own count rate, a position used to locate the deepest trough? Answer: 236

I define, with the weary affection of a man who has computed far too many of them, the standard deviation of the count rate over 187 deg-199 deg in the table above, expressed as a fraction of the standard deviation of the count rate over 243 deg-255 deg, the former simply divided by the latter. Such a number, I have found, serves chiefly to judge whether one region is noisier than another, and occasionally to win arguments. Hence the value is 1.4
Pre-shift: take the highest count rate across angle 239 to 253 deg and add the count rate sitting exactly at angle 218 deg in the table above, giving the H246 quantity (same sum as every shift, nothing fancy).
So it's 478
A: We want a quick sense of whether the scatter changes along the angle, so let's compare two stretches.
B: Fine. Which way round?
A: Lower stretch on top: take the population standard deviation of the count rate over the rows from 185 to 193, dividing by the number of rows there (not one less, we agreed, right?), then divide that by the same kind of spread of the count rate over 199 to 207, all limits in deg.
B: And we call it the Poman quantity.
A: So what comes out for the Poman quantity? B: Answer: 1.5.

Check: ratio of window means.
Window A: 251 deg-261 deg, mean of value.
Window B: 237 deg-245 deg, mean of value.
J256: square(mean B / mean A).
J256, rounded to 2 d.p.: 1.06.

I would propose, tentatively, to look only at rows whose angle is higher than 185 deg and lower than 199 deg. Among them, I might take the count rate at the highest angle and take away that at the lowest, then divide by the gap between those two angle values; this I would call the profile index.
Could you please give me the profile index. -5.3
